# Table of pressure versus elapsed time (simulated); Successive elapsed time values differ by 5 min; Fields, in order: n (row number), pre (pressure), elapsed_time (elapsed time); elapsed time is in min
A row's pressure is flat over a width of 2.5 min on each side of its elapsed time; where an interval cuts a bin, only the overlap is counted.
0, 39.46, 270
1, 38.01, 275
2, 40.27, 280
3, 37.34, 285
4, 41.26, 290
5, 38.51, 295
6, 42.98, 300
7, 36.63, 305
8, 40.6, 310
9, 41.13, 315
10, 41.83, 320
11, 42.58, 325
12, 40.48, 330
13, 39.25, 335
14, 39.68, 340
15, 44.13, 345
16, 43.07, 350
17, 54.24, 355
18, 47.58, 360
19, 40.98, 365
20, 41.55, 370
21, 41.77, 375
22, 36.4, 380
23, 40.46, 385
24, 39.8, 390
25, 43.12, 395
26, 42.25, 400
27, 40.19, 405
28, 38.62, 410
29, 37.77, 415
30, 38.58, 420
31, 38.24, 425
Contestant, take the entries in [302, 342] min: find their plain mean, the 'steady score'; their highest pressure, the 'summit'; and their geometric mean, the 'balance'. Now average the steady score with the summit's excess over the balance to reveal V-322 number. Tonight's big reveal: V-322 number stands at 21.3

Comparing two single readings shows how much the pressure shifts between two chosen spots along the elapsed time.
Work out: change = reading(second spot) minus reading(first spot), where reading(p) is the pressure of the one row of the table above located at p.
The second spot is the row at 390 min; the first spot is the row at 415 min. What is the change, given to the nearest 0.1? 2.0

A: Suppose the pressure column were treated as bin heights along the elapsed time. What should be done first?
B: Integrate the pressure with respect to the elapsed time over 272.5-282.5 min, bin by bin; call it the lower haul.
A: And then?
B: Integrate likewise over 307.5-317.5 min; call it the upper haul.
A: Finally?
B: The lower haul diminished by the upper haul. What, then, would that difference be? -17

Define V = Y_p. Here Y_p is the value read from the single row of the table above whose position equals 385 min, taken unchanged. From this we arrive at 40.46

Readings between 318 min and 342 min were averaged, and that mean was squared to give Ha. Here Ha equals 1662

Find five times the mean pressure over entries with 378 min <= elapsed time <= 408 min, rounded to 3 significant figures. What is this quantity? 202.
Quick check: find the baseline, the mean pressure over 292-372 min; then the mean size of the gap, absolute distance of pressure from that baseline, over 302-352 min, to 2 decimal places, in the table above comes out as 1.90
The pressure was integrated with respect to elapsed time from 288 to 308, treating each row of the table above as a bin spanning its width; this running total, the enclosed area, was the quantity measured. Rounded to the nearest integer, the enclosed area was 797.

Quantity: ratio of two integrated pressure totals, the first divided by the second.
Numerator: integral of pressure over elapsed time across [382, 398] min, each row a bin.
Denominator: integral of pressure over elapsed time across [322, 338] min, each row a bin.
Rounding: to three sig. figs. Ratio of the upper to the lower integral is 1.01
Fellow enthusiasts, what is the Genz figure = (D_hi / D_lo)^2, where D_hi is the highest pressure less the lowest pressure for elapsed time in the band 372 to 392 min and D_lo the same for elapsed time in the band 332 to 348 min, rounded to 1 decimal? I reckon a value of 1.2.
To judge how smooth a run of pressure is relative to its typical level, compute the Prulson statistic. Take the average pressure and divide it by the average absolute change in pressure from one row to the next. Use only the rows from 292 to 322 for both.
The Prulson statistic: 12.6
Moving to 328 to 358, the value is 11.9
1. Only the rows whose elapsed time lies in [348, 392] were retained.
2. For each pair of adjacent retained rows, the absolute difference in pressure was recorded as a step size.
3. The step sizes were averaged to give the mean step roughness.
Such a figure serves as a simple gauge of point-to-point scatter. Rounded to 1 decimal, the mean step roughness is 4.4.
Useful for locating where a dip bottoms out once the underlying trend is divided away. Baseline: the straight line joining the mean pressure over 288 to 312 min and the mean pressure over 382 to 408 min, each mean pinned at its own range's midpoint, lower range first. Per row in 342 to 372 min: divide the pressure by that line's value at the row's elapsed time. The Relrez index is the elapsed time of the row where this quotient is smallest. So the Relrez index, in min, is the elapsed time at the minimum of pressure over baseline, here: 365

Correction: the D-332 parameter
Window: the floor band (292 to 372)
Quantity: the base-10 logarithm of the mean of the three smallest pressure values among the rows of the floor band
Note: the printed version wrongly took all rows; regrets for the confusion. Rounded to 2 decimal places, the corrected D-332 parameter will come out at 1.58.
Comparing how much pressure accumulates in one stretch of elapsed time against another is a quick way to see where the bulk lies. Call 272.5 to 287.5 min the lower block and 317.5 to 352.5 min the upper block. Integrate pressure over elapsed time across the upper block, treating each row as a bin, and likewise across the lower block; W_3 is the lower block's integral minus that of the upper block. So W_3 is -877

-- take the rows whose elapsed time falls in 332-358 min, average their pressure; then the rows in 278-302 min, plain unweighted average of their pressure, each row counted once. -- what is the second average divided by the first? 0.91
